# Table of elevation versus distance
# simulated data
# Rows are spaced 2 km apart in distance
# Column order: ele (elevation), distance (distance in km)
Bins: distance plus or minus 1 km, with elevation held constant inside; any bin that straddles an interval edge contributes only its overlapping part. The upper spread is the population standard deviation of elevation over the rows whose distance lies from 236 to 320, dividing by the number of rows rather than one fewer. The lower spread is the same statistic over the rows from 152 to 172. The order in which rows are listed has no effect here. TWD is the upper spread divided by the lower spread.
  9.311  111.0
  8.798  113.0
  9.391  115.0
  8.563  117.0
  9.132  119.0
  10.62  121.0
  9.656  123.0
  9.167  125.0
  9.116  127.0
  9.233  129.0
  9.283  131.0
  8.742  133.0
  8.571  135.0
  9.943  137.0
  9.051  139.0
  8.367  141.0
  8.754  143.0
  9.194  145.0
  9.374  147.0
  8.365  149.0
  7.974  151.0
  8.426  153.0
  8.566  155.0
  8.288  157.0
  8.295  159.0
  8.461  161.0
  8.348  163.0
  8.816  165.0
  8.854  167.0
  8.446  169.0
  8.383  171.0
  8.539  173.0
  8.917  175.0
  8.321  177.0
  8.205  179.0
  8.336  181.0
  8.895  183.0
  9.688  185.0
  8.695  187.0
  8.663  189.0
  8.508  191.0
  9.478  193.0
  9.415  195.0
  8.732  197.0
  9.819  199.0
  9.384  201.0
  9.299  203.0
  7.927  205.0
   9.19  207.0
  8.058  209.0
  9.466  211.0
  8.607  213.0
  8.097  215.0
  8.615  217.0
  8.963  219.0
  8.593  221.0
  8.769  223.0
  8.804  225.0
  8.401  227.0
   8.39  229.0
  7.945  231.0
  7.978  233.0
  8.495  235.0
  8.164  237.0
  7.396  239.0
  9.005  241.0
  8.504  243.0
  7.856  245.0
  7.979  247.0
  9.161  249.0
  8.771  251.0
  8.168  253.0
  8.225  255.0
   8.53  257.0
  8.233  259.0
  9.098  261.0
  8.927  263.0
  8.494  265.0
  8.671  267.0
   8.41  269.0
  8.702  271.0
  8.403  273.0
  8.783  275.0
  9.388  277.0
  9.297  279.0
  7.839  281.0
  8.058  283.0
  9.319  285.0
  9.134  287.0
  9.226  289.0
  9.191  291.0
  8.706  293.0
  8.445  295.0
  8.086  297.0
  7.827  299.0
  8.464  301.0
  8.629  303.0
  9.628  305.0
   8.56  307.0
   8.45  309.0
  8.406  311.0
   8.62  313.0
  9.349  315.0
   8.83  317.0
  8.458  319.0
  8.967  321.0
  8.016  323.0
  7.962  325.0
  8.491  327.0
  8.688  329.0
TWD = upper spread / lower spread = 2.6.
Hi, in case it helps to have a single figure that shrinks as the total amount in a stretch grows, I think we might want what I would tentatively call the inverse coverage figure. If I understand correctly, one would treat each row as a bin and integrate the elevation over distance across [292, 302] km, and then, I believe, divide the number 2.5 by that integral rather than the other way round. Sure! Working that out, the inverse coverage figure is 0.0301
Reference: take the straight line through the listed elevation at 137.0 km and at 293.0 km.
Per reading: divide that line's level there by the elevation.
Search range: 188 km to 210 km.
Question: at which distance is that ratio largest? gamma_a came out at 205.0 km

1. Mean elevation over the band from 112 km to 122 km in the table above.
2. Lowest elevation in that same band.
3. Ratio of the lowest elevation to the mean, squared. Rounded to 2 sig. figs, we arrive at 0.85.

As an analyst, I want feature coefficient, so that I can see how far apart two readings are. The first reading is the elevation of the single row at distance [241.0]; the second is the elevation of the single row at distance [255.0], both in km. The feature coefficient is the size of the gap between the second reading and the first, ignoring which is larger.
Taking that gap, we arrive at 0.78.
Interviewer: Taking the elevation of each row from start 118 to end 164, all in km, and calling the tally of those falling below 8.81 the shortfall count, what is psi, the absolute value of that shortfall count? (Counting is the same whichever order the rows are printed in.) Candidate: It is 12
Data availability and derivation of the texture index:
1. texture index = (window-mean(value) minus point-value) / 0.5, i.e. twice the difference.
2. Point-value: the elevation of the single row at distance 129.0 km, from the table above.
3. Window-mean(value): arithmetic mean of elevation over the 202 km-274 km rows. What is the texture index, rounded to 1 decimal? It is -1.4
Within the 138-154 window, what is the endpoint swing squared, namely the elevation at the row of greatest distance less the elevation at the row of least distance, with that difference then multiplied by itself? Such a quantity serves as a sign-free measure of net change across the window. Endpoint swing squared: 0.39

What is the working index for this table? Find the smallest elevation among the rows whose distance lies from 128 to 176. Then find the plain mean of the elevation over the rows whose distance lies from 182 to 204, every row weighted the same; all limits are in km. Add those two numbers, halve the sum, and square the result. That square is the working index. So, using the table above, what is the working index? 73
